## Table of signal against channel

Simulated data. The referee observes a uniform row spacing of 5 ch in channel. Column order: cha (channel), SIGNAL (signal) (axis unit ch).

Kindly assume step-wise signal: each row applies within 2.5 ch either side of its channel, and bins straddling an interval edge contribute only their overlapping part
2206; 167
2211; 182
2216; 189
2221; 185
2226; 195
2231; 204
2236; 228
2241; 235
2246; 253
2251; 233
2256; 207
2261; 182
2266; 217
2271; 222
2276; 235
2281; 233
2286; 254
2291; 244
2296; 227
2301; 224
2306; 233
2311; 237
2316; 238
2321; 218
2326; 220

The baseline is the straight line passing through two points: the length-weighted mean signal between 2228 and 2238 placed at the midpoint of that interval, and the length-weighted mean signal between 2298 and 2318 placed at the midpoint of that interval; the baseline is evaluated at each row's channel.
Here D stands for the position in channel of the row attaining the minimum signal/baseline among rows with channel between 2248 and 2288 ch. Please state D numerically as 2261 ch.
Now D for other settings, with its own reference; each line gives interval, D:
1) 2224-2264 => 2261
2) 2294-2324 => 2321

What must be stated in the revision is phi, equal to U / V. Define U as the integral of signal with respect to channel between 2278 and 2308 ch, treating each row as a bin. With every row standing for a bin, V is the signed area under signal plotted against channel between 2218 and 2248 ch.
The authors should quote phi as 1.094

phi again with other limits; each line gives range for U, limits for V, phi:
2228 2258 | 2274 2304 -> 0.959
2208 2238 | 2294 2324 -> 0.855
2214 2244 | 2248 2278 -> 0.957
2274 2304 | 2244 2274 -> 1.080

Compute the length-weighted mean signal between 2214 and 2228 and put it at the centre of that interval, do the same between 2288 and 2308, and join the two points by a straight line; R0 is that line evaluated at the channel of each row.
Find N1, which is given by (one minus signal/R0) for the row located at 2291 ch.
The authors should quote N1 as -0.07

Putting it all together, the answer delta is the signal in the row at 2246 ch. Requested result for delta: 253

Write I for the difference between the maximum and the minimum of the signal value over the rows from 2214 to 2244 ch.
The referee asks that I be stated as 50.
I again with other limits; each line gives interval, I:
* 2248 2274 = 51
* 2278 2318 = 30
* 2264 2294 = 37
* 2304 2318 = 5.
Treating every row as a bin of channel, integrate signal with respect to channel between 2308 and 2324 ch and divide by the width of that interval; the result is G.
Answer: 231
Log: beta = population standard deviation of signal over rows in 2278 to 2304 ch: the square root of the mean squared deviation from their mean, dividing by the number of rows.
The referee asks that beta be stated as 11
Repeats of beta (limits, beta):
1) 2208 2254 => 25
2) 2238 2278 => 20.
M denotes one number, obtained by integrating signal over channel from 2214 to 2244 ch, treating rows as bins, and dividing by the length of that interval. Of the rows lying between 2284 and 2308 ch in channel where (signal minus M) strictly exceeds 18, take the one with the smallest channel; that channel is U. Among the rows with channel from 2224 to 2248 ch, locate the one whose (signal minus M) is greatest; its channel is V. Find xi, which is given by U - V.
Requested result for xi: 40 ch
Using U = 2286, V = 2246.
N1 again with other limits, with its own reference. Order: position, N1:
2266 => -0.01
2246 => -0.24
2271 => -0.02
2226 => -0.01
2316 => 0.02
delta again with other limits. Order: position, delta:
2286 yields 254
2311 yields 237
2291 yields 244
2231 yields 204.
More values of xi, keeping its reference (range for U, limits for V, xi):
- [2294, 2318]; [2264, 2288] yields 10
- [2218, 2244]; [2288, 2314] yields -55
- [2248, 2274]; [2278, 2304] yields -35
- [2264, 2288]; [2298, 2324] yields -40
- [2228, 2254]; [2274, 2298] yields -50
